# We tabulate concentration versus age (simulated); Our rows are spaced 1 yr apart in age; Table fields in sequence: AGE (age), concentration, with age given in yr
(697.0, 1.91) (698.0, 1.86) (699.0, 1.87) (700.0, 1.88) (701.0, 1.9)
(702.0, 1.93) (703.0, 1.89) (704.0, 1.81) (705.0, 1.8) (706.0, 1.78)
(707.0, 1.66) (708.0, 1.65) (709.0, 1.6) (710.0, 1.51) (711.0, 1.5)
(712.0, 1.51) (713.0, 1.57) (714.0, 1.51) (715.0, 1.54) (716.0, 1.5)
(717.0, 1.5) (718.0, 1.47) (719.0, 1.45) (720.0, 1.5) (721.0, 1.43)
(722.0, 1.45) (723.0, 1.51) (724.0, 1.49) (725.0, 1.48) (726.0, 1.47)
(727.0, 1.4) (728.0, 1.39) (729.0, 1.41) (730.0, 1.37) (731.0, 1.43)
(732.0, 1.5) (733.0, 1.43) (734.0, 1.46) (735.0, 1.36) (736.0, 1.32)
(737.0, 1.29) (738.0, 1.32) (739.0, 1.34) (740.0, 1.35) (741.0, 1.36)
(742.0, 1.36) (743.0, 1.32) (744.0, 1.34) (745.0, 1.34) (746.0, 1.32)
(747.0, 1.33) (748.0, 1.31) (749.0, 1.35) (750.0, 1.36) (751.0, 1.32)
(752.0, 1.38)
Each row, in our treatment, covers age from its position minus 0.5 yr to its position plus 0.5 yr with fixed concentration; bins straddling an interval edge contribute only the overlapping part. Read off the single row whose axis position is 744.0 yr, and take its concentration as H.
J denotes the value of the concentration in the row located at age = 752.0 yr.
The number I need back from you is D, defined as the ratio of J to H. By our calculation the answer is 1.03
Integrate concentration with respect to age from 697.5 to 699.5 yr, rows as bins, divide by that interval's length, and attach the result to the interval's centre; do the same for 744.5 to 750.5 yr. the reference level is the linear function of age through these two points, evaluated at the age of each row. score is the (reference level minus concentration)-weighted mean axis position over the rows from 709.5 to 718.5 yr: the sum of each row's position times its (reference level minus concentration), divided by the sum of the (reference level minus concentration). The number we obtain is 713.7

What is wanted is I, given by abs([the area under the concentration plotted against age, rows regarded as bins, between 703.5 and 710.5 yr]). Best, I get 11.8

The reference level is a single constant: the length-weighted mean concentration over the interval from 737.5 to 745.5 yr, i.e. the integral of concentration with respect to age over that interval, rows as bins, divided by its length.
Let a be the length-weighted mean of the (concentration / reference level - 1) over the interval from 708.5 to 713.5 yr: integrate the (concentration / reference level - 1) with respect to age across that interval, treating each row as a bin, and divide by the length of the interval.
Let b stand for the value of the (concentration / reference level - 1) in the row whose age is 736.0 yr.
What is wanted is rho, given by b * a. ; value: -0.002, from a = 0.15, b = -0.016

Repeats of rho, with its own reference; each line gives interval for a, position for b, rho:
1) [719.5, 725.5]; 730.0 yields 0.002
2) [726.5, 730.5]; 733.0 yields 0.003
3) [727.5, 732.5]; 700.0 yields 0.024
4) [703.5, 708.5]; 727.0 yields 0.013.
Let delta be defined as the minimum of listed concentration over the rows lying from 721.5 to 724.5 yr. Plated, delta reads 1.45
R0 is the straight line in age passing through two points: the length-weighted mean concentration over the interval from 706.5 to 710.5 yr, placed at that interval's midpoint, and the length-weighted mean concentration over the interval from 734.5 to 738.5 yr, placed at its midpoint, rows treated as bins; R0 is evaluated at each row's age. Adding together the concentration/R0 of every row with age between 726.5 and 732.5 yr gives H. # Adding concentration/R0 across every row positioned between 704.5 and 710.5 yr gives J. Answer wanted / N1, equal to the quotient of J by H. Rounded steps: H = 6.10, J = 6.19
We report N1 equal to 1.01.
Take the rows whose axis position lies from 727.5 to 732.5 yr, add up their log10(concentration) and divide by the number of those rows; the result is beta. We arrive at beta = 0.152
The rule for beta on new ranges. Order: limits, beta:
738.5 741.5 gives 0.130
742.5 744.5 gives 0.124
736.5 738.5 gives 0.116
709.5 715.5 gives 0.183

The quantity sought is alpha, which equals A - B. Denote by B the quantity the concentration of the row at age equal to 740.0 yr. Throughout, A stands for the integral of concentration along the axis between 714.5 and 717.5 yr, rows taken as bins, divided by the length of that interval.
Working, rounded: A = 1.51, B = 1.35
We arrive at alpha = 0.16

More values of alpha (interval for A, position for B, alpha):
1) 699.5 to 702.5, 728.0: 0.51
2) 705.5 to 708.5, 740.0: 0.35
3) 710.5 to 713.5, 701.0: -0.37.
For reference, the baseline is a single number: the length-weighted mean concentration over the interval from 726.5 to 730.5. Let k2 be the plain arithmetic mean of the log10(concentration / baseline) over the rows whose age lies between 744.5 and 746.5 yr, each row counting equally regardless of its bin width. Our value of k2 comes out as -0.020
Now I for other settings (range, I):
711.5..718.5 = 10.6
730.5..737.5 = 9.8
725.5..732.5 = 10.0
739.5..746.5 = 9.4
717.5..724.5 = 10.3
